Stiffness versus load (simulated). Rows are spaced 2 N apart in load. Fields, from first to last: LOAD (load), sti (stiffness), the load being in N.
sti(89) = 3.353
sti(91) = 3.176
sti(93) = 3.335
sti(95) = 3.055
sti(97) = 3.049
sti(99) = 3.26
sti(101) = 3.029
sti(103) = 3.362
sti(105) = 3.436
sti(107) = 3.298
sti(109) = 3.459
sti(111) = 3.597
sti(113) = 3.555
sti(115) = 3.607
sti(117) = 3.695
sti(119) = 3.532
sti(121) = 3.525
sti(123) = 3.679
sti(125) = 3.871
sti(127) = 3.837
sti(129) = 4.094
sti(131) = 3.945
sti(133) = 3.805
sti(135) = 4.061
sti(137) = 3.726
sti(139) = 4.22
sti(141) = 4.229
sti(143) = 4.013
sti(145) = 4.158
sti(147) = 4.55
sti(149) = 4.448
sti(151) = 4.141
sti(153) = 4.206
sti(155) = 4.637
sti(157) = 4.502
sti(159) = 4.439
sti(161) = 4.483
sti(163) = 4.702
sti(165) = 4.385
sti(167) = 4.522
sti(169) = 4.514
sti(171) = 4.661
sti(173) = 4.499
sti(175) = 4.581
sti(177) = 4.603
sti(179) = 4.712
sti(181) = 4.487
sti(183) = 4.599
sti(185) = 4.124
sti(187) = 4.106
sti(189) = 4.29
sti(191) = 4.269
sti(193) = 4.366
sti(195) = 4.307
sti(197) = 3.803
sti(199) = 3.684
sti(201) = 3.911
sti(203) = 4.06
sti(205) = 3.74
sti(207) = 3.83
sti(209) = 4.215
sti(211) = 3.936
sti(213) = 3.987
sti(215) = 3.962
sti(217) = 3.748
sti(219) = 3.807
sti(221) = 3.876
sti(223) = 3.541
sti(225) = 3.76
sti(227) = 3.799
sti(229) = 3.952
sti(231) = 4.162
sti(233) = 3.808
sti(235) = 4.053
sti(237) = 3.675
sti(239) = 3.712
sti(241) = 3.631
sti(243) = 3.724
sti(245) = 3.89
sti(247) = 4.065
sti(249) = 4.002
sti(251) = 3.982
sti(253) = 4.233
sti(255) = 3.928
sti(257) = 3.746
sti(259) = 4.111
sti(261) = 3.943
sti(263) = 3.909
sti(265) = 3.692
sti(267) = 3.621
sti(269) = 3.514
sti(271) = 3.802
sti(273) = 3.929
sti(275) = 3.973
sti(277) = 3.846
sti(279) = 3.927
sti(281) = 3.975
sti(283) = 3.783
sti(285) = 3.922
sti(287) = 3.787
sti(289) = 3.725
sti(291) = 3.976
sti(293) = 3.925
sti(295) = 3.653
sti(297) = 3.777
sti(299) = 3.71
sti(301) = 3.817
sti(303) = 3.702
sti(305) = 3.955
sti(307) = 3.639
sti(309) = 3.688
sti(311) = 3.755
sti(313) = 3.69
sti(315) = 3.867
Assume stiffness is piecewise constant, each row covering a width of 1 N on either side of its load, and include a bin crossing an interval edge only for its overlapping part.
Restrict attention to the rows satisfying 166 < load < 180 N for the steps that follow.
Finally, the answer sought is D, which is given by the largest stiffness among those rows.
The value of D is 4.712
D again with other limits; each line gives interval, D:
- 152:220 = 4.712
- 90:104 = 3.362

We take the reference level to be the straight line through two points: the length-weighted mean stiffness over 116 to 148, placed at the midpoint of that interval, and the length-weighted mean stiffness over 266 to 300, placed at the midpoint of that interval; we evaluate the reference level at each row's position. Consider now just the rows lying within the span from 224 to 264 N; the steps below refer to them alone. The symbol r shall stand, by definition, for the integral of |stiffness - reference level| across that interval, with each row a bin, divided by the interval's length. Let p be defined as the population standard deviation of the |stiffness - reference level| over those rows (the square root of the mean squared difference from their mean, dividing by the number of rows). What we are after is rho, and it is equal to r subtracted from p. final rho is -0.06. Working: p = 0.09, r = 0.154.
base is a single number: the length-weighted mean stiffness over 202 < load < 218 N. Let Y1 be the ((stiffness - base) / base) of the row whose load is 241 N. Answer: -0.08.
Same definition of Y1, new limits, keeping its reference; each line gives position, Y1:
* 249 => 0.02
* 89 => -0.15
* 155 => 0.18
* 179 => 0.20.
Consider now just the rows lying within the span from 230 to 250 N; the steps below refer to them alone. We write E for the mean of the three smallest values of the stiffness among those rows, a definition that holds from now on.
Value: 3.67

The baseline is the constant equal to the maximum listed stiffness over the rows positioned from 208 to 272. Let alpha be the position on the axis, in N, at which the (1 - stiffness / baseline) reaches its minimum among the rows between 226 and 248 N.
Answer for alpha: 231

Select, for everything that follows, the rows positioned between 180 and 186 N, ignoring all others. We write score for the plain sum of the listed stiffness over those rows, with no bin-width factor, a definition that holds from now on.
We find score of 13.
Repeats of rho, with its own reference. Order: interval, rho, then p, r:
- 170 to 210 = -0.15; 0.25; 0.400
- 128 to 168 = -0.15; 0.23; 0.375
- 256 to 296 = -0.05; 0.08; 0.124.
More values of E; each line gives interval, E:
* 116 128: 3.58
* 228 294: 3.59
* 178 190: 4.17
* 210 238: 3.65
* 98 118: 3.20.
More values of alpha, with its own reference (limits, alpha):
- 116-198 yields 179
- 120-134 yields 129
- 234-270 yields 253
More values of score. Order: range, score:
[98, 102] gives 6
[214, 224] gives 19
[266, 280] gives 27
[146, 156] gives 22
